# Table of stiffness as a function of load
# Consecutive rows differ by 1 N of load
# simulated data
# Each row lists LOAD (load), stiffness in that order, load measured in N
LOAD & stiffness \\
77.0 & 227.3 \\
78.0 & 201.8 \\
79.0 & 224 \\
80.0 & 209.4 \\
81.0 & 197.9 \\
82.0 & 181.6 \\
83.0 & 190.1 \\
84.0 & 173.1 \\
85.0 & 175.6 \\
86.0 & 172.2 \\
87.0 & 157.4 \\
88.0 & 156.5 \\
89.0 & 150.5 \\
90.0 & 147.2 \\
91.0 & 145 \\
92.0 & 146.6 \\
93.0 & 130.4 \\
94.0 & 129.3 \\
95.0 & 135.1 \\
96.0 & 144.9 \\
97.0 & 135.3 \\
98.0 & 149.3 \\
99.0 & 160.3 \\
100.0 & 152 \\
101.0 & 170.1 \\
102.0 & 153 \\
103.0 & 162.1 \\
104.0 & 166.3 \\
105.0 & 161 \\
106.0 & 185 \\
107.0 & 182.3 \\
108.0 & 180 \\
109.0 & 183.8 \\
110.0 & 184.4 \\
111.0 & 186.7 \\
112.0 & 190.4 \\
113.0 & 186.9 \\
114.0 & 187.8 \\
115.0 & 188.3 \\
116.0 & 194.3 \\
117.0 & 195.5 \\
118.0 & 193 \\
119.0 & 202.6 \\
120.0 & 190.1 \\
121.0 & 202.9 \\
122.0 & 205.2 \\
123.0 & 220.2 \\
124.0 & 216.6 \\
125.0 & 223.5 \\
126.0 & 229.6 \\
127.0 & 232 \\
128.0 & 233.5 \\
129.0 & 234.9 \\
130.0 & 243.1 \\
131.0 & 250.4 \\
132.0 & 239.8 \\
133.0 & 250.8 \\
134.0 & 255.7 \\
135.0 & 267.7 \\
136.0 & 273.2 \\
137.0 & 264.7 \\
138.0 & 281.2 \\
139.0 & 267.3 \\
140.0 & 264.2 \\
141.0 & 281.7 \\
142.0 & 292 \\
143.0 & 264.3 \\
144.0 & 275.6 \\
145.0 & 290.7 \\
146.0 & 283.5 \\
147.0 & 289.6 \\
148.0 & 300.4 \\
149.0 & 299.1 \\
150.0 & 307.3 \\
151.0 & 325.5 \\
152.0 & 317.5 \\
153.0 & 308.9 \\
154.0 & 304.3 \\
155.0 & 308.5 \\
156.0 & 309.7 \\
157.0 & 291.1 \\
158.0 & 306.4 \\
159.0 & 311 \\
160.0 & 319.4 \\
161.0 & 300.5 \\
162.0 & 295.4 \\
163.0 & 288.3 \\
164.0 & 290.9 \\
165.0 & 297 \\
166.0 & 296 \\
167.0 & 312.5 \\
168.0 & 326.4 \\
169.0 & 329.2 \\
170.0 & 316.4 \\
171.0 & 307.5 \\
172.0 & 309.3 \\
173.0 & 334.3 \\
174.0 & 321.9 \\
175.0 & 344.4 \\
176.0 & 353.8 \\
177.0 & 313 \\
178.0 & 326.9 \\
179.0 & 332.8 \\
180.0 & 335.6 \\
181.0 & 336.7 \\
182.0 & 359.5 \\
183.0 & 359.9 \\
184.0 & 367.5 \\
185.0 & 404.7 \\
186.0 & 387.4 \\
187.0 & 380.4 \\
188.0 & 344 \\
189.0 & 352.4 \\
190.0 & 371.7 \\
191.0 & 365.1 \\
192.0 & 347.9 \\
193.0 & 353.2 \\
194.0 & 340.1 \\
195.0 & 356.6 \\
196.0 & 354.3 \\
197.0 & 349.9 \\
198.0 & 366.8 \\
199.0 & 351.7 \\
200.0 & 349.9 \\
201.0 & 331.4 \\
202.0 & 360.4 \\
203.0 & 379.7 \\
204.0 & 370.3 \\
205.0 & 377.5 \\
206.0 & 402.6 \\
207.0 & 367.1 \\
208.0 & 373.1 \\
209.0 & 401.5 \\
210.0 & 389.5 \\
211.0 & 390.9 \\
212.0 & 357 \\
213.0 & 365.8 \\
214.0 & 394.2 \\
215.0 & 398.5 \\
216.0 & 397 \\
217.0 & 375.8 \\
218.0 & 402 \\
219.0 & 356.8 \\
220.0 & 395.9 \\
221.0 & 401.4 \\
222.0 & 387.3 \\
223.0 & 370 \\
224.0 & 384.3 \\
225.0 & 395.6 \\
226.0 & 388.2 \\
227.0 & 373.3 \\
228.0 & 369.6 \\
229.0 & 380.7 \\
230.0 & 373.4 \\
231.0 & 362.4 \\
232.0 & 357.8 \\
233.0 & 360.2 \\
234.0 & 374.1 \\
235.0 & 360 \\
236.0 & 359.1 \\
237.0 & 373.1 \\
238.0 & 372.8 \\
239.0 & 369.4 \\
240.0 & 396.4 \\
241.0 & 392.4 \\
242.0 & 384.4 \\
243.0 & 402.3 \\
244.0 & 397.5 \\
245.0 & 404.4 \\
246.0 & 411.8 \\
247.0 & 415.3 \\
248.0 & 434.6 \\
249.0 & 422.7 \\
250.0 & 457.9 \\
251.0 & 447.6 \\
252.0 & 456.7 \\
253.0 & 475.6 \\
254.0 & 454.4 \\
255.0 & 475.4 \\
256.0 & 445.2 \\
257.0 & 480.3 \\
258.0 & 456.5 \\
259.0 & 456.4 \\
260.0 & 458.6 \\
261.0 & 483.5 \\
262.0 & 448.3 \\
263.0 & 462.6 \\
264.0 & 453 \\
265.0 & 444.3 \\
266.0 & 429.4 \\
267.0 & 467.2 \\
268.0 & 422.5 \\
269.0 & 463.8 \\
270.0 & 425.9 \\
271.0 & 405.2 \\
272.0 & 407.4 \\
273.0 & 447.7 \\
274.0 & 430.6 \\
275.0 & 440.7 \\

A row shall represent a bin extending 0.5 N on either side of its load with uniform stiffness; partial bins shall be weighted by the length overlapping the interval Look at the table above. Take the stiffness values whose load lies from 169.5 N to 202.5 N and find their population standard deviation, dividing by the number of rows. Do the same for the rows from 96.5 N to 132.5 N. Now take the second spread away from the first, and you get -7.2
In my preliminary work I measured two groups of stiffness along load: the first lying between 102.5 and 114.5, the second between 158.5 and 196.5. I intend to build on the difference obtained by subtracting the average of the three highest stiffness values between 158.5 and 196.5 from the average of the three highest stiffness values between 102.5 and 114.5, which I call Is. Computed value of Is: -202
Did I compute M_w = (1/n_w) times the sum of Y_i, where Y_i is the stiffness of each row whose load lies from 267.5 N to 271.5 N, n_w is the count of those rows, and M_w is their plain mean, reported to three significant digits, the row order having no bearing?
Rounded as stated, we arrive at 429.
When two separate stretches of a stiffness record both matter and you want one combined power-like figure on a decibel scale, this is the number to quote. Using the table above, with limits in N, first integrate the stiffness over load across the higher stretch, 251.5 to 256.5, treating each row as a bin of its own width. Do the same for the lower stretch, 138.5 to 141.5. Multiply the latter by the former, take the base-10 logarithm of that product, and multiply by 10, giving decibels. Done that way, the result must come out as 62.7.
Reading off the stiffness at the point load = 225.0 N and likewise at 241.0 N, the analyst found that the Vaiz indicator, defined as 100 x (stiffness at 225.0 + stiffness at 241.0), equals 78800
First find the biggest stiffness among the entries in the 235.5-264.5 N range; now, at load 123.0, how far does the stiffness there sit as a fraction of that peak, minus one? -0.54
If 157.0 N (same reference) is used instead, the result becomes -0.40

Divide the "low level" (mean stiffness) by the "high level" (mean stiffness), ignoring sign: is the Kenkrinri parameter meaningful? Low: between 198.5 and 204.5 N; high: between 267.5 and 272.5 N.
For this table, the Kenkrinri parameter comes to 0.84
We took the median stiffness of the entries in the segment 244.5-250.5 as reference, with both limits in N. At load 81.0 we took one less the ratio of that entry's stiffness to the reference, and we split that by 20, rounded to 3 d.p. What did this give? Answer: 0.026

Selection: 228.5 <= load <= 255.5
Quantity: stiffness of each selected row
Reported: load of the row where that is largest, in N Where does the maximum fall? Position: 253.0 N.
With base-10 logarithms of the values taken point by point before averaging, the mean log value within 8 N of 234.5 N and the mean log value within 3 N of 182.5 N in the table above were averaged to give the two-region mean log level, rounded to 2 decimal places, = 2.56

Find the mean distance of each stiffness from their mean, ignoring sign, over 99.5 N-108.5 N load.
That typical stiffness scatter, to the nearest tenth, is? 10.1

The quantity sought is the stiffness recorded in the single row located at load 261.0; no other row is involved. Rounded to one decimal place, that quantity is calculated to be 483.5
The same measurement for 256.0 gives 445.2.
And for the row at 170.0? 316.4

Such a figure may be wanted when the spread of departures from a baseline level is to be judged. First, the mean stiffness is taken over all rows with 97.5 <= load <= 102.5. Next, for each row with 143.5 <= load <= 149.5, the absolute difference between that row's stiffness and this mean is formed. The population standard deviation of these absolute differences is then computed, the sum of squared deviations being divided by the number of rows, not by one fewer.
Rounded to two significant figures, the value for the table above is 8.6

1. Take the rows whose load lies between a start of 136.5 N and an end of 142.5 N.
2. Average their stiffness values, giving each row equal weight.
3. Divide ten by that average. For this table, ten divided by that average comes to 0.036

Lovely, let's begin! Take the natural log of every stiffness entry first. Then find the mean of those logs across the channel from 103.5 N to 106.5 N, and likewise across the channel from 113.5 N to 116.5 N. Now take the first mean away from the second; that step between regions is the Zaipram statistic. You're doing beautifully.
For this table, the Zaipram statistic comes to 0.11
